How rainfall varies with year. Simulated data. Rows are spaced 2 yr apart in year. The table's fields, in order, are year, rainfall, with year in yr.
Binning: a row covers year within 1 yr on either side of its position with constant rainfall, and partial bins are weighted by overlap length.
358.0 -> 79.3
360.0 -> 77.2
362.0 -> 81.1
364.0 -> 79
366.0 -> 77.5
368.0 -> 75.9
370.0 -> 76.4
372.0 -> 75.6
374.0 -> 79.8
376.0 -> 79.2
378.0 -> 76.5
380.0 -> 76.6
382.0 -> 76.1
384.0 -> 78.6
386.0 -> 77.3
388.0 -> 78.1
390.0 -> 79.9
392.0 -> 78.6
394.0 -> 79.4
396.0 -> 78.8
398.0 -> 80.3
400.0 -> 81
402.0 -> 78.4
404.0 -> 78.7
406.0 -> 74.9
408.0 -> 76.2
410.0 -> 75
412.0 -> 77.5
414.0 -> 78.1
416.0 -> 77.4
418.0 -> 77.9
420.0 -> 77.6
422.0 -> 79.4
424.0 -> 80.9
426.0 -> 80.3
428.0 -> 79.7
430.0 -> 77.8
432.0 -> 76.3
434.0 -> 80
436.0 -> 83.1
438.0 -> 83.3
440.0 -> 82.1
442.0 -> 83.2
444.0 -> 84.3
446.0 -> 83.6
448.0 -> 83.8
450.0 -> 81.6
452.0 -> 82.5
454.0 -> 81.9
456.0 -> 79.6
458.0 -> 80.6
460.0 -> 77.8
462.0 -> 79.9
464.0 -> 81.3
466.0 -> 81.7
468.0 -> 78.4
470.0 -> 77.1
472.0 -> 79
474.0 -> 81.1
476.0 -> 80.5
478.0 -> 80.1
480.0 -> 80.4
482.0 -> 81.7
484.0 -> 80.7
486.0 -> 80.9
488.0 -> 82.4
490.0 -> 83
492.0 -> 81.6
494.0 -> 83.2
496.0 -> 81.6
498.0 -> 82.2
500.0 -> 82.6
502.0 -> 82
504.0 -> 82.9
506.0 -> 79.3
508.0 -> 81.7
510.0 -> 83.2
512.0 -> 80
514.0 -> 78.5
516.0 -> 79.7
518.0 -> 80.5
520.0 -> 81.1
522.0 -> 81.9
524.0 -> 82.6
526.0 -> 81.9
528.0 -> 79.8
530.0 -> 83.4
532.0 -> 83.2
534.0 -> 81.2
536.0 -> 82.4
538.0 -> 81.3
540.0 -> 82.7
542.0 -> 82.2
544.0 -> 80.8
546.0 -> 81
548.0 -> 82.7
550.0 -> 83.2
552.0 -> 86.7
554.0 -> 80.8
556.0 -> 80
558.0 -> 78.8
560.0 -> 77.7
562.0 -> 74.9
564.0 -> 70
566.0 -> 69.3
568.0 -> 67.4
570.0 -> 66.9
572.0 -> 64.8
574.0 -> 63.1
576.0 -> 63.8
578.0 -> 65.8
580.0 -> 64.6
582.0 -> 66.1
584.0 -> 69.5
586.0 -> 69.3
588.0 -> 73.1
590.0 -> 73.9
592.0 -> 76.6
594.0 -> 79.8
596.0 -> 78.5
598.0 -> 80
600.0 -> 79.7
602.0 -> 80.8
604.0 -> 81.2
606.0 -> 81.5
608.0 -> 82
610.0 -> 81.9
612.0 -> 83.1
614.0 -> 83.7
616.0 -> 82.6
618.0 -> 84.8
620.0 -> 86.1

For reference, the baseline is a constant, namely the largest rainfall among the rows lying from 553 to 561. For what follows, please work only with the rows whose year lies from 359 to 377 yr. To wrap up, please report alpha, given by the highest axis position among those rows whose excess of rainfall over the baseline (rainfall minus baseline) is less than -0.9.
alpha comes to 376.0 yr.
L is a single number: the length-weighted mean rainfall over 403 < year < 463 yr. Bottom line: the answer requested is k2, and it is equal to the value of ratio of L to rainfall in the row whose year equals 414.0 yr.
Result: 1.02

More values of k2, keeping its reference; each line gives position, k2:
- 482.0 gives 0.98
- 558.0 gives 1.01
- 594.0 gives 1.00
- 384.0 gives 1.02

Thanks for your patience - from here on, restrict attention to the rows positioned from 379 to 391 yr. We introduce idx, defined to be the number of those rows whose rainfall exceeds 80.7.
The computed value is 0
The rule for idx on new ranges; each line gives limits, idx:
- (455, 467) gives 2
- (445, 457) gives 5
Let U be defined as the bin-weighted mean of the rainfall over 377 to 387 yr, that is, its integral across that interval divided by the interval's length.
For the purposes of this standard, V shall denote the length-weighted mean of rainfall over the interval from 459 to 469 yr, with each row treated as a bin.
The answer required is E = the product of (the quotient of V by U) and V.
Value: 83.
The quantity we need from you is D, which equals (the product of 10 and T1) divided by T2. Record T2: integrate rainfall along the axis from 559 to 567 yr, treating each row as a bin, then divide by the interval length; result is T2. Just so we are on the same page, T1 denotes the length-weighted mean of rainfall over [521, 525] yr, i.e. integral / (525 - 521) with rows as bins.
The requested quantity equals 11.3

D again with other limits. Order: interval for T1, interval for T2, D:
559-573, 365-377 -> 9.1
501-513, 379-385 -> 10.6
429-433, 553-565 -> 10.0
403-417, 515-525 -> 9.5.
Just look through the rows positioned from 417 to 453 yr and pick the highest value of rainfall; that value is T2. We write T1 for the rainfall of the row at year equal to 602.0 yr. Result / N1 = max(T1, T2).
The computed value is 84.3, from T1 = 80.8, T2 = 84.3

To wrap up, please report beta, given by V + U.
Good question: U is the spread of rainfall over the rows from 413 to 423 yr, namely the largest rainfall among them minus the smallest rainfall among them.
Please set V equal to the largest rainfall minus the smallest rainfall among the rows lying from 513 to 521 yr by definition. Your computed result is 5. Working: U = 2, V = 2.6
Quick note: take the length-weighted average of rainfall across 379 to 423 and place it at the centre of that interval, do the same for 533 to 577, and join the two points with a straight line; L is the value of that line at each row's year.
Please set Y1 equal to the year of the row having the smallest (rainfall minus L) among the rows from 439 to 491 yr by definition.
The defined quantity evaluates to 470.0 yr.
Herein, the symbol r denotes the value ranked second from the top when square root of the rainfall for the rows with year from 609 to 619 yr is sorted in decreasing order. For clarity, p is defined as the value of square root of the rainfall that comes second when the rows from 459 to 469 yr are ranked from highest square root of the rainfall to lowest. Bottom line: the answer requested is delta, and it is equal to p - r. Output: -0.13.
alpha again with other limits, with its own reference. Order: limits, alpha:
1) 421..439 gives 432.0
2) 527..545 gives 528.0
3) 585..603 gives 600.0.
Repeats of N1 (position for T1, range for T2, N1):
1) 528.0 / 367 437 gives 83.1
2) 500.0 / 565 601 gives 82.6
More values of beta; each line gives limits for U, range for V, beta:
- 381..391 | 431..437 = 11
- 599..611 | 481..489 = 4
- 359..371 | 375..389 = 8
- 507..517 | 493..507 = 9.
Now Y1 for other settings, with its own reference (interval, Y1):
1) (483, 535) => 514.0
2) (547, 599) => 574.0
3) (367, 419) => 406.0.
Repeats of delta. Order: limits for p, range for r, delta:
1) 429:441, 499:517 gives 0.01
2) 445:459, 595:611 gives 0.09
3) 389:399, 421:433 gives -0.02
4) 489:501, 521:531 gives 0.02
